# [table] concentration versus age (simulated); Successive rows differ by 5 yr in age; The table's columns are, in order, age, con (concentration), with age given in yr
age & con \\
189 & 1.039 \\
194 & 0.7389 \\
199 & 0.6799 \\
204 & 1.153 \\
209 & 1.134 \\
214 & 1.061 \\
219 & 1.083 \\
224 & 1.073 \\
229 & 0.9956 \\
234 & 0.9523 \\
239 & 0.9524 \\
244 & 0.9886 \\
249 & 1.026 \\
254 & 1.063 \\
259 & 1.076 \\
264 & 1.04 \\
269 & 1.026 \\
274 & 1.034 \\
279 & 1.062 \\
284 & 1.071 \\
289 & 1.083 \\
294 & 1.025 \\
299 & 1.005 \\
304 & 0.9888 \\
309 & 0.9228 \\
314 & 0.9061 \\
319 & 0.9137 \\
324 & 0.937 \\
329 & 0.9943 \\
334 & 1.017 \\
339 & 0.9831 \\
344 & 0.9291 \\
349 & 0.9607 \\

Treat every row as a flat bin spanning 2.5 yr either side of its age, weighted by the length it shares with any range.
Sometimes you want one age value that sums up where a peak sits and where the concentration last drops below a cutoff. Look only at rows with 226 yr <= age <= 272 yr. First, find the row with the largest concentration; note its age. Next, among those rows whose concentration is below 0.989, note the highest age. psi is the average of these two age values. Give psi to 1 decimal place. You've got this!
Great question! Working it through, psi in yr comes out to 251.5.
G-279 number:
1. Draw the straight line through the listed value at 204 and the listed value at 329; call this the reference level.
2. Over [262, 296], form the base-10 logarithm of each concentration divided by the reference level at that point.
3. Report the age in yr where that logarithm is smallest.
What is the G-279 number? 269 yr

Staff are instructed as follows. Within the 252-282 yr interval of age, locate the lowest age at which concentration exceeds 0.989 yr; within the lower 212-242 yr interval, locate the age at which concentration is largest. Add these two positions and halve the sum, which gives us 236.5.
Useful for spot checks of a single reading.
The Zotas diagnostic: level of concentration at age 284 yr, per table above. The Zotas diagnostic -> 1.071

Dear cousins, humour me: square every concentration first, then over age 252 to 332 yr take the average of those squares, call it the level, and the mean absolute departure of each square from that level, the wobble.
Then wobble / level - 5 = -4.90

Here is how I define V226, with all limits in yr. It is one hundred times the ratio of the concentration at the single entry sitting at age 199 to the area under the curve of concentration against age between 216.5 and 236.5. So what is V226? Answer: 3.31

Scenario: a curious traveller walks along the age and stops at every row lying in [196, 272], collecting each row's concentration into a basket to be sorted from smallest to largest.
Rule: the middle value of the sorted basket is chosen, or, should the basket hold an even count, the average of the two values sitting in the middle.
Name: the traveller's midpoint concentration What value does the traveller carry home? 1.040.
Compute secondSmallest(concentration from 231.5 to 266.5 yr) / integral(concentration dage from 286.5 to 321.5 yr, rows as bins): 0.028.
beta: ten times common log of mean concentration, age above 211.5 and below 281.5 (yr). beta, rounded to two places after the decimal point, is 0.13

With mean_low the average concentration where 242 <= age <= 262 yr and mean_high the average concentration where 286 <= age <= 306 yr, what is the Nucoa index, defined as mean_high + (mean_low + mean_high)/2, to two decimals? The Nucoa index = 2.06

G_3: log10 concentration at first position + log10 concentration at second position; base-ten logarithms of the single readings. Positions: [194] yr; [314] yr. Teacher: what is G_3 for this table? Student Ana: -0.17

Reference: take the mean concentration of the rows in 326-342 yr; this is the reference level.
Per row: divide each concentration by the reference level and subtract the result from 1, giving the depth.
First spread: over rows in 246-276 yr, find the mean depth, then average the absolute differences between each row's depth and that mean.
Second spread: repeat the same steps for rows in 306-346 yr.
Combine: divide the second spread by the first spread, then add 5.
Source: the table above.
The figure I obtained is 7.1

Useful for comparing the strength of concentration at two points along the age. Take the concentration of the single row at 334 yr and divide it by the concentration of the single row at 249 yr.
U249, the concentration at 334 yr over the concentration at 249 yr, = 0.99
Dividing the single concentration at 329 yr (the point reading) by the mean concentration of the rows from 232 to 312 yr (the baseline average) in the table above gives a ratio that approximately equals 0.98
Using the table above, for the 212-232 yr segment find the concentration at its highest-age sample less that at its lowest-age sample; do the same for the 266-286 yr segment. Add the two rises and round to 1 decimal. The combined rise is 0.0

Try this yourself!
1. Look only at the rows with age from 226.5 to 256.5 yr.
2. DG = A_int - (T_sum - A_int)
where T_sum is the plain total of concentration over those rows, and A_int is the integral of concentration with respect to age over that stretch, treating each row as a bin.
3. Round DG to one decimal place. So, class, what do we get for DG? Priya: 53.8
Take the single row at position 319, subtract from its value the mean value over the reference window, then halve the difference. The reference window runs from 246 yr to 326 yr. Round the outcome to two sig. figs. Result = -0.049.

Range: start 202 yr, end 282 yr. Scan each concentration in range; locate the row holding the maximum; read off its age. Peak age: 204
